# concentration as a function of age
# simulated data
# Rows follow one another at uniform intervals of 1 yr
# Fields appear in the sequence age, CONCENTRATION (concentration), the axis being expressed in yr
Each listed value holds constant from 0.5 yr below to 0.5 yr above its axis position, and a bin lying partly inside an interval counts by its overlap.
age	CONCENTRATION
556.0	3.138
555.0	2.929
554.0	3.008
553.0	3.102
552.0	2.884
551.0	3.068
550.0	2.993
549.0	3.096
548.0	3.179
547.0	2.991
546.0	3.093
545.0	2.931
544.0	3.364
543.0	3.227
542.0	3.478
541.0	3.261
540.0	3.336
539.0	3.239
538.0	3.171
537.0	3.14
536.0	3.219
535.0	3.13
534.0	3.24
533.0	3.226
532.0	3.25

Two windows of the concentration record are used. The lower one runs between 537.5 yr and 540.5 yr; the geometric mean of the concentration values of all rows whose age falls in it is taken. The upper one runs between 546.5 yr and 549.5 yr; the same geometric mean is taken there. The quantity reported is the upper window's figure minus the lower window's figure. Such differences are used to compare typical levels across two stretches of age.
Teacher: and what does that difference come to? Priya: -0.16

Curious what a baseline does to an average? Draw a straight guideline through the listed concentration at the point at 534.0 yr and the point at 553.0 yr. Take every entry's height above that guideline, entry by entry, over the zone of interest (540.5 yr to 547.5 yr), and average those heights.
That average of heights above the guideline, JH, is 0.02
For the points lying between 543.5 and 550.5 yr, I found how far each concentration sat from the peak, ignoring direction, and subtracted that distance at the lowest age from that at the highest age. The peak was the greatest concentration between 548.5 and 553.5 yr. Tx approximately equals -0.153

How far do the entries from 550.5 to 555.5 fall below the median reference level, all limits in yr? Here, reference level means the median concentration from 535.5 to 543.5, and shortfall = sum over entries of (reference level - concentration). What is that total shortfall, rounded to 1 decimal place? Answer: 1.2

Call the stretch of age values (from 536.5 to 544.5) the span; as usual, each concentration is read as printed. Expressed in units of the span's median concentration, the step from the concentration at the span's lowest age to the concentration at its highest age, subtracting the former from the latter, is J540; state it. 0.069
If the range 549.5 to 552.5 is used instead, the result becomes -0.036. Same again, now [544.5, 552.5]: -0.016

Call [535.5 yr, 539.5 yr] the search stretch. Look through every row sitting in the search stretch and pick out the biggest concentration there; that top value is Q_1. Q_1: 3.239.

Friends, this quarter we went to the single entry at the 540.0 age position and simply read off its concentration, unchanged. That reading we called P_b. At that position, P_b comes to 3.336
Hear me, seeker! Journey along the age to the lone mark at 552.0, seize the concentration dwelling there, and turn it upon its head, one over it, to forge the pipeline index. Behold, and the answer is 0.347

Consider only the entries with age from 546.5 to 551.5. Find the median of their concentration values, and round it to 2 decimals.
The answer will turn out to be 3.07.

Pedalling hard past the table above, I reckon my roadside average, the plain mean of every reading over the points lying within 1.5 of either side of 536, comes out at 3.16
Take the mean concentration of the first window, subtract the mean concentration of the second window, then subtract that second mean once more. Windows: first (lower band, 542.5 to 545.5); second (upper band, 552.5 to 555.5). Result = -2.85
